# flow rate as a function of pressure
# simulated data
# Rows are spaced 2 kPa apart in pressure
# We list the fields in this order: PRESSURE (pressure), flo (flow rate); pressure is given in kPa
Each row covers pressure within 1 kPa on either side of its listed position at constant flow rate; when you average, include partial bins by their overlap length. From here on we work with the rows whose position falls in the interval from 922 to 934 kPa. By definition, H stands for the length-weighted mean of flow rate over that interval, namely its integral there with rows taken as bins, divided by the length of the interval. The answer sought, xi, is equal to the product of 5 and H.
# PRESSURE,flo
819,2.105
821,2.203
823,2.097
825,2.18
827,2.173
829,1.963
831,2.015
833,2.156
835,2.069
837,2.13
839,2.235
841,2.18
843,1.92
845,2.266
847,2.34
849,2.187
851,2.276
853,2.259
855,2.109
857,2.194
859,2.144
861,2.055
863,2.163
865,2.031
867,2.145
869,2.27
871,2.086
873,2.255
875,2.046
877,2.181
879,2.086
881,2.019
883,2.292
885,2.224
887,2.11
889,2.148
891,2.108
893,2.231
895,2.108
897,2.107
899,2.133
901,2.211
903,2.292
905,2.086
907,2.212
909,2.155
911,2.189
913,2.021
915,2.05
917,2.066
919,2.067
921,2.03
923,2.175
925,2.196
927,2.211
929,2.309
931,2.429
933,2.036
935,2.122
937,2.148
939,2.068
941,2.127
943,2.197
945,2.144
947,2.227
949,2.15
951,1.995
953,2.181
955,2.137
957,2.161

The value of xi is 11.1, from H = 2.23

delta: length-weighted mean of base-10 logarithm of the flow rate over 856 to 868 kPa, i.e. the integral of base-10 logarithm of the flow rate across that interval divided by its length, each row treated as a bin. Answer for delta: 0.327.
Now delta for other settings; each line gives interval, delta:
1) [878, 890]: 0.331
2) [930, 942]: 0.333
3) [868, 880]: 0.333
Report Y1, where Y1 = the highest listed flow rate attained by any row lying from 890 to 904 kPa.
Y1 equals 2.292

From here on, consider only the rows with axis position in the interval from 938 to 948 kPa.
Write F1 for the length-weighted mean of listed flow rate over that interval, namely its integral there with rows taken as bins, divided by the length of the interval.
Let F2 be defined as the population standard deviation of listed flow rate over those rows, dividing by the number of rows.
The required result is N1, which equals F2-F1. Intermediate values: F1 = 2.15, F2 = 0.055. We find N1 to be -2.10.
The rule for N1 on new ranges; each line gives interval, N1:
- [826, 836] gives -1.99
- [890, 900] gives -2.09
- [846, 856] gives -2.15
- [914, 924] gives -2.03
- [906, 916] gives -2.05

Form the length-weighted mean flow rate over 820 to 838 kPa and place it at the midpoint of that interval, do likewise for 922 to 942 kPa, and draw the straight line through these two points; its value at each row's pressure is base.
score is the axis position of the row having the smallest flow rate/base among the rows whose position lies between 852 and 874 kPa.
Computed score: 865 kPa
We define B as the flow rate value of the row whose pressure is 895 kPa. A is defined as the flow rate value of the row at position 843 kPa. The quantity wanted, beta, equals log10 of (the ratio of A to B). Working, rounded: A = 1.92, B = 2.108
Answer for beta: -0.04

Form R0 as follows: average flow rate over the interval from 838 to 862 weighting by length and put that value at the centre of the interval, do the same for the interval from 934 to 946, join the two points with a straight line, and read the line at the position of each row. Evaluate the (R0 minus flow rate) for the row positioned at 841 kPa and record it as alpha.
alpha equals 0.01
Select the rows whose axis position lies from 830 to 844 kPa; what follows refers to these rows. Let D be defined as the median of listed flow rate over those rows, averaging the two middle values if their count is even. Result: 2.130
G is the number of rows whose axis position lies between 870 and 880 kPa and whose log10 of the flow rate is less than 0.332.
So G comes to 3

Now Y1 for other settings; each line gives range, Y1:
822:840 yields 2.235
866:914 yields 2.292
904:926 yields 2.212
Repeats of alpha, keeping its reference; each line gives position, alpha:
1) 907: -0.06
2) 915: 0.10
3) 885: -0.06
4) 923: -0.03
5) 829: 0.23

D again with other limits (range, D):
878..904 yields 2.133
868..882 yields 2.086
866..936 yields 2.145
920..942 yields 2.148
